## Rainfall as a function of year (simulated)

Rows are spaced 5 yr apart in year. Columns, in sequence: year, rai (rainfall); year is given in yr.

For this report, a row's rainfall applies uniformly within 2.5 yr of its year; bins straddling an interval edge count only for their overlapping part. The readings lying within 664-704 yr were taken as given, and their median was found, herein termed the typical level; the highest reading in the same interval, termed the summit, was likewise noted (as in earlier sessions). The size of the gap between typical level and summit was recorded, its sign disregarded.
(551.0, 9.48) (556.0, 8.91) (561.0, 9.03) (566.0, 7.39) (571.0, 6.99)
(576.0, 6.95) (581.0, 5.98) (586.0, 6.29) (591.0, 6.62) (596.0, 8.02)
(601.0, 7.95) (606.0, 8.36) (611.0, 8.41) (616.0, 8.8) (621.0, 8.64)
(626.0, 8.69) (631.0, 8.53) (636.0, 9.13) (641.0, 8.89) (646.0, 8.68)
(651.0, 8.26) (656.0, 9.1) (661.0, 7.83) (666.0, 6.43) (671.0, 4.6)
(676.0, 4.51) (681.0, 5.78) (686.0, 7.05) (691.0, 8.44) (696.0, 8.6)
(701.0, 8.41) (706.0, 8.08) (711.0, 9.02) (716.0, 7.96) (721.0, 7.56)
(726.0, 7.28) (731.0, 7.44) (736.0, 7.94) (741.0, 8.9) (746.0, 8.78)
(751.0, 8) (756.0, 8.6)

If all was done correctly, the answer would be 1.9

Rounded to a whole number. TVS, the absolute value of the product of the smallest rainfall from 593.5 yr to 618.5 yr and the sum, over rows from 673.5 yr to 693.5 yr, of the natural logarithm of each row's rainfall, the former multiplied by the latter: 58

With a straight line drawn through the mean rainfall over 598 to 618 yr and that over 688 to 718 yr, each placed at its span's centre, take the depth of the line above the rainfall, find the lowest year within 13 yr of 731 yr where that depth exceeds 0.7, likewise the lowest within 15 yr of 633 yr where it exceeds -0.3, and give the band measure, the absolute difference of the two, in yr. 100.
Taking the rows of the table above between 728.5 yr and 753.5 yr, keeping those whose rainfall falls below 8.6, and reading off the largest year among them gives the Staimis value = 751.0 yr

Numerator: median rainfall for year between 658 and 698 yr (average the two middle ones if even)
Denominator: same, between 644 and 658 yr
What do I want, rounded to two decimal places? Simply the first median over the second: 0.78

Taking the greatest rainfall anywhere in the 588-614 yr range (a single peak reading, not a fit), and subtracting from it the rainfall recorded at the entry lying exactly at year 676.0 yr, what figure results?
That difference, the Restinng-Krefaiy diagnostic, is 3.9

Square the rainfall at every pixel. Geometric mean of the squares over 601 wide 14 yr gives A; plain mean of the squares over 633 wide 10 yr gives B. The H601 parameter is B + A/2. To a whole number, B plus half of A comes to 111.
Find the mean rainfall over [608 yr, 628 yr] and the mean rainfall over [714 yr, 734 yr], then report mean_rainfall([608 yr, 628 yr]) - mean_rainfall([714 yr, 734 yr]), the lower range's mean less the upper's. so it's 1.1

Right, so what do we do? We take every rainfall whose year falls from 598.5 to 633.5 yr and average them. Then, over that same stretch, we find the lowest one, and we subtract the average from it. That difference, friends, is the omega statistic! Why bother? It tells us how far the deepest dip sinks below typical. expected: -0.53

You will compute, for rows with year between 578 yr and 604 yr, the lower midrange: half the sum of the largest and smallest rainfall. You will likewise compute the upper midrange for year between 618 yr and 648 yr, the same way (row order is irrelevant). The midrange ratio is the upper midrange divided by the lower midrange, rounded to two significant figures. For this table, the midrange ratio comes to 1.3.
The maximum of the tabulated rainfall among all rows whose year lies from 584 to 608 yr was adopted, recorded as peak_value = 8.36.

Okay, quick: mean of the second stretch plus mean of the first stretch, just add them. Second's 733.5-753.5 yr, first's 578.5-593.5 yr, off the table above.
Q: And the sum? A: 14.7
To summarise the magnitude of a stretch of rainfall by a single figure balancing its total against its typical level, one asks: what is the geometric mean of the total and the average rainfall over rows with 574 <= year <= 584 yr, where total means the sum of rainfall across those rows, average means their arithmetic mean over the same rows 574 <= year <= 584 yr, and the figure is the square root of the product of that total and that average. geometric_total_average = 9.1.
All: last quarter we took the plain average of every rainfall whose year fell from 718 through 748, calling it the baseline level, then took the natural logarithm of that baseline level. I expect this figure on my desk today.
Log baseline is 2.08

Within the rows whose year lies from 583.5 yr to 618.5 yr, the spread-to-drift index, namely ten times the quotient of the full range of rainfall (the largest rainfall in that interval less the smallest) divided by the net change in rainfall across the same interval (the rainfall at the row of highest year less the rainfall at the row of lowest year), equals 10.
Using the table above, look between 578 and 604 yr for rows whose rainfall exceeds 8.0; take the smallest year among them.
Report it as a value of 596.0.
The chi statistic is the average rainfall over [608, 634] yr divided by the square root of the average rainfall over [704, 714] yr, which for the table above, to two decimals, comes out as 2.95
